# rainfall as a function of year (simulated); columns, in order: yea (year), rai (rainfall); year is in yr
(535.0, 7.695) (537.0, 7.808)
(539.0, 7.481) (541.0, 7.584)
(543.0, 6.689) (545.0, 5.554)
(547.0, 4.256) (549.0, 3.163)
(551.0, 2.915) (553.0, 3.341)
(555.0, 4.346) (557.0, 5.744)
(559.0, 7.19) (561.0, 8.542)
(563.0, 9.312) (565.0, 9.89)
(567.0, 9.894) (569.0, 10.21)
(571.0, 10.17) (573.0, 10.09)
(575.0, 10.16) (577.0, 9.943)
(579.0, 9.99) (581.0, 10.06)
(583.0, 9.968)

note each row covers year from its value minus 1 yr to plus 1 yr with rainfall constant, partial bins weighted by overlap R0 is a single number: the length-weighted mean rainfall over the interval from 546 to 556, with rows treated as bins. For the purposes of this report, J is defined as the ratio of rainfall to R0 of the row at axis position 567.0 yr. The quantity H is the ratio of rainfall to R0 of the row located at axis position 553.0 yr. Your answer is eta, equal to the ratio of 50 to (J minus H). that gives 28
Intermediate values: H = 0.9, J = 2.75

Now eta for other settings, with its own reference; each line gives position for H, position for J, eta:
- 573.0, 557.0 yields -41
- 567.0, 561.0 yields -133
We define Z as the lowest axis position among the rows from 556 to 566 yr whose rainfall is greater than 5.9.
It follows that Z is 559.0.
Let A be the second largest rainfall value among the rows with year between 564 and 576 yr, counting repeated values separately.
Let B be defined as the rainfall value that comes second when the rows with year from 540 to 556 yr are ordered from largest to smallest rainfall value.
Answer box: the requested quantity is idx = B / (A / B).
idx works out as 4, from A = 10.17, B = 6.689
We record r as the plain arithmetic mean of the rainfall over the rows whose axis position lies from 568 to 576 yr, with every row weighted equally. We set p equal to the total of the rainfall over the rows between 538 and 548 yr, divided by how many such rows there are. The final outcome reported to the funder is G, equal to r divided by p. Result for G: 1.6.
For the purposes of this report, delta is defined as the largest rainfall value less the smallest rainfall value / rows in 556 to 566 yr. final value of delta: 4.1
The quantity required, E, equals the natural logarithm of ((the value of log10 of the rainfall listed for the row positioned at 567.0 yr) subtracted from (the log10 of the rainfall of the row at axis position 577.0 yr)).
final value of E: -6.1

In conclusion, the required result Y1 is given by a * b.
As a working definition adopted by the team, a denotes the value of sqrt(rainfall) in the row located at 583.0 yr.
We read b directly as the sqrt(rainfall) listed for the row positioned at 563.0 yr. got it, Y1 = 10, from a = 3.16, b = 3.05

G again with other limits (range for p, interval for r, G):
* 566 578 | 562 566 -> 1.0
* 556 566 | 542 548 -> 0.7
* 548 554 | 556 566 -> 2.6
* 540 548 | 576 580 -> 1.7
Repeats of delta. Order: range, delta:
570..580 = 0.2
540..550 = 4.4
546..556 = 1.4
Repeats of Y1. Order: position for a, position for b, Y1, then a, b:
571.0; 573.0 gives 10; 3.19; 3.18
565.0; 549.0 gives 6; 3.14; 1.78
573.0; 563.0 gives 10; 3.18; 3.05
